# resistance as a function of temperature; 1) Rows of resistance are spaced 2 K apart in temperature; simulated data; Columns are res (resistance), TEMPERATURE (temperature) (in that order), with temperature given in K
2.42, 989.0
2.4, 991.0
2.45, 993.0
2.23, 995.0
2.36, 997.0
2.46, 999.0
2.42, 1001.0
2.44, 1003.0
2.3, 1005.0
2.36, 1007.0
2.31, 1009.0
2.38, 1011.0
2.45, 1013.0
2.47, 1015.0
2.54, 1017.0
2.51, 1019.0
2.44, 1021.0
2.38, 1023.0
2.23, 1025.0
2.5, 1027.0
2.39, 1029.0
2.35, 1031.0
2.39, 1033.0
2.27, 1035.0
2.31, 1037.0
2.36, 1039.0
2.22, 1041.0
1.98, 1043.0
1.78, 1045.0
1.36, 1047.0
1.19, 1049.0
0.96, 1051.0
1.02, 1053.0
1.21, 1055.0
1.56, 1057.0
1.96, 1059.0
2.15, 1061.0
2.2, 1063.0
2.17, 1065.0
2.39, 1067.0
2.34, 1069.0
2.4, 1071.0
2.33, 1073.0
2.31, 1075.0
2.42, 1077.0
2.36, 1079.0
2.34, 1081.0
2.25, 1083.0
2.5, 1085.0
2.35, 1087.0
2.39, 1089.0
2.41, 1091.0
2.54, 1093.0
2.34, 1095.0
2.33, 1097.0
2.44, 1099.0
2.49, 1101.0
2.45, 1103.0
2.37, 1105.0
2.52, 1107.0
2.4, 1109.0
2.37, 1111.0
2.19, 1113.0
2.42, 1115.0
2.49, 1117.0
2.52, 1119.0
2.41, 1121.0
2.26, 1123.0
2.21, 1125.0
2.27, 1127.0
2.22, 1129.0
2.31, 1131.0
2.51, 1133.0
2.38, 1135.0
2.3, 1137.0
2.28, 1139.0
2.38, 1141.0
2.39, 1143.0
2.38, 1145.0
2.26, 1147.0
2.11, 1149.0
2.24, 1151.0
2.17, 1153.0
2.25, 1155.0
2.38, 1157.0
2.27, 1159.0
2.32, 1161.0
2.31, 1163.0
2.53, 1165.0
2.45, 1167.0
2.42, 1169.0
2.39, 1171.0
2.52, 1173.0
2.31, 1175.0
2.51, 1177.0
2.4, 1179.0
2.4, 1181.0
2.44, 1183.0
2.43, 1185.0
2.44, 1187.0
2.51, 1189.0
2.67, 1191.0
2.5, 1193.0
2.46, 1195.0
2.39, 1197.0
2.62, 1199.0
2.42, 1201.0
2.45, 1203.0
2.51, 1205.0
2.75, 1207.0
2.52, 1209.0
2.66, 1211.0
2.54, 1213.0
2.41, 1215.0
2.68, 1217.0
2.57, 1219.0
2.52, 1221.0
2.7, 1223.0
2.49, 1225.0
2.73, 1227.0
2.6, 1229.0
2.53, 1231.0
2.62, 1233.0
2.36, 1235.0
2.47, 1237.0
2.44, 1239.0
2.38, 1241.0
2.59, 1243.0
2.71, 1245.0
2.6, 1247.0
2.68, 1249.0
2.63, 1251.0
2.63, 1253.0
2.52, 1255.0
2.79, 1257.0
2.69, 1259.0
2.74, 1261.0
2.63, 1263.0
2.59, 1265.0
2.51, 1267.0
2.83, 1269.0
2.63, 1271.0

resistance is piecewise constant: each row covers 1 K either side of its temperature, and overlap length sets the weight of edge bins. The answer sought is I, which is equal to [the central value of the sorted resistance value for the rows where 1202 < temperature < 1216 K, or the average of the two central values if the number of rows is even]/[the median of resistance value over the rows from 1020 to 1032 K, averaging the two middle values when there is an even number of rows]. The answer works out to 1.06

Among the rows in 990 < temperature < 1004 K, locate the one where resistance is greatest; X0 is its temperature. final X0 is 999.0 K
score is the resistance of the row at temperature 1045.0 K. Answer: 1.78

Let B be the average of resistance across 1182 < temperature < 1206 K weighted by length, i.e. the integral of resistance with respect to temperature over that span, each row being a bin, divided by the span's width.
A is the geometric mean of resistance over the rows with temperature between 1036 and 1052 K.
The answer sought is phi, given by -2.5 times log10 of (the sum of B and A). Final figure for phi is -1.55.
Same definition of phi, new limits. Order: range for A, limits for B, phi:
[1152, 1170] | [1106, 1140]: -1.68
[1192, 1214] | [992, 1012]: -1.73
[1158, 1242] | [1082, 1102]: -1.72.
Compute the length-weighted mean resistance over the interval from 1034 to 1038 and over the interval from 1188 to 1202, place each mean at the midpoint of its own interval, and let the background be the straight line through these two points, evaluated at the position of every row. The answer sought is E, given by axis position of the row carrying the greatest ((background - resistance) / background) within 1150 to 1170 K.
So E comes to 1153.0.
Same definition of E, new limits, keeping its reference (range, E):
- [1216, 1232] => 1225.0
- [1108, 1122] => 1113.0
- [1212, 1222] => 1215.0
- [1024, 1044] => 1043.0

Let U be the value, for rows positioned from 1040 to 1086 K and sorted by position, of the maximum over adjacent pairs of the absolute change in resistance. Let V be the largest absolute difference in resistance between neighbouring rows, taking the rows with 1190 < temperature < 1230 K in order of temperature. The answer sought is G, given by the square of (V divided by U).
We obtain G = 0.41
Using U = 0.42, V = 0.27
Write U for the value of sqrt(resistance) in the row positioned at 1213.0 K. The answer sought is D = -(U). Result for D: -1.594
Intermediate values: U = 1.59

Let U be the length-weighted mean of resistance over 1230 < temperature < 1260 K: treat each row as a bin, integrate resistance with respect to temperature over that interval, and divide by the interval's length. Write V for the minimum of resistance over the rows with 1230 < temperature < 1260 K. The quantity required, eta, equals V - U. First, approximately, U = 2.58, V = 2.36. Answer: -0.22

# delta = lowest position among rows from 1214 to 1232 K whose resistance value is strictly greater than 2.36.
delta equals 1215.0 K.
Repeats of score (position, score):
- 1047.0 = 1.36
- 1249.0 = 2.68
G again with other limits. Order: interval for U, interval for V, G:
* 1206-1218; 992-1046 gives 1.00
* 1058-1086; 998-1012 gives 0.31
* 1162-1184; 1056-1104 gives 3.31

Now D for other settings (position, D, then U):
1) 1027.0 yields -1.581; 1.58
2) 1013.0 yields -1.565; 1.57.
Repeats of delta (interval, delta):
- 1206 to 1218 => 1207.0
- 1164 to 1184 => 1165.0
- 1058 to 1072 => 1067.0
